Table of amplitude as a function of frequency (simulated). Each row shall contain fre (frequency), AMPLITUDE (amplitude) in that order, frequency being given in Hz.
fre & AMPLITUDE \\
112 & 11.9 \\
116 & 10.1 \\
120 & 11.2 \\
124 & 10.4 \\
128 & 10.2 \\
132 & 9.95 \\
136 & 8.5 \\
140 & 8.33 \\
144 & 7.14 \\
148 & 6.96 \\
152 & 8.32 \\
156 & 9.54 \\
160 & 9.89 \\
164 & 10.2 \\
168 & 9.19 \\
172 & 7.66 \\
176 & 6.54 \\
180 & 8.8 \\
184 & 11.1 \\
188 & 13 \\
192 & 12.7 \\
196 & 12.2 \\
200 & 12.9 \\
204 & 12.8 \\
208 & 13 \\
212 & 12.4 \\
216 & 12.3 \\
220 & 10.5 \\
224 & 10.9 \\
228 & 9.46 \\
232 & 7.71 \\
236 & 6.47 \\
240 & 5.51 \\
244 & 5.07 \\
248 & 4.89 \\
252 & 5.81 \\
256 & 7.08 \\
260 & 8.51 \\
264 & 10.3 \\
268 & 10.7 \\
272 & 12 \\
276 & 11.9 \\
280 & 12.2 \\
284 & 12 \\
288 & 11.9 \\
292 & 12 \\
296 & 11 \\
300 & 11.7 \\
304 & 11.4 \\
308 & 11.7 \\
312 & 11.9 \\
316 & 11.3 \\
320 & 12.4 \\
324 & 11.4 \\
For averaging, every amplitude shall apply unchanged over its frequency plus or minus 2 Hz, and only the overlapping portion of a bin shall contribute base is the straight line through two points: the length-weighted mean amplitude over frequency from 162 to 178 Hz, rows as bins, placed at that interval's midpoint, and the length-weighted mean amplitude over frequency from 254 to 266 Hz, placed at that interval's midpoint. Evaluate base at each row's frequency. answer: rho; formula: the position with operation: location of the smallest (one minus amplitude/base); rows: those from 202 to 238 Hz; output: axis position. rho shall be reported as 208 Hz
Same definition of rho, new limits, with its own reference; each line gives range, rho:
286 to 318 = 292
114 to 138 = 120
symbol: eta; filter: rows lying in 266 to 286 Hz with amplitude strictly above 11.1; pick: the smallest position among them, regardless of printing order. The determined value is 272 Hz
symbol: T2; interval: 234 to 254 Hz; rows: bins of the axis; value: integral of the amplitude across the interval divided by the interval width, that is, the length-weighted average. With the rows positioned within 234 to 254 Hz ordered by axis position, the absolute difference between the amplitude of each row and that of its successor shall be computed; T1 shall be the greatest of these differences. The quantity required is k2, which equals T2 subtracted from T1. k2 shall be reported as -4.6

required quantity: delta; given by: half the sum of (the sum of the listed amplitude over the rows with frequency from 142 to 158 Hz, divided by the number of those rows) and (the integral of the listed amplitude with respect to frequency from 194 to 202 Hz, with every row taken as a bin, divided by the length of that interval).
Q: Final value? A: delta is 10.3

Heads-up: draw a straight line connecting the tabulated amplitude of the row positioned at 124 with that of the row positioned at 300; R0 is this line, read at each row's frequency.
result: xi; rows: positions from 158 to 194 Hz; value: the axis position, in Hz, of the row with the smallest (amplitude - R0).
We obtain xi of 176 Hz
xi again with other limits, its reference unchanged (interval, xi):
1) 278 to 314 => 296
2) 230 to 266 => 248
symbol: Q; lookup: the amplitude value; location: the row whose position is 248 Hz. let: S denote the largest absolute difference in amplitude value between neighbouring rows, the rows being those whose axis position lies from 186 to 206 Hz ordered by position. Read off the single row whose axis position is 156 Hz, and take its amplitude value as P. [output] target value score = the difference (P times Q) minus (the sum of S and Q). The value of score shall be 41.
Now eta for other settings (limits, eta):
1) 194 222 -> 196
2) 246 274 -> 272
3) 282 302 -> 284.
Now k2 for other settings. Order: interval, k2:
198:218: -12.1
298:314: -11.4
